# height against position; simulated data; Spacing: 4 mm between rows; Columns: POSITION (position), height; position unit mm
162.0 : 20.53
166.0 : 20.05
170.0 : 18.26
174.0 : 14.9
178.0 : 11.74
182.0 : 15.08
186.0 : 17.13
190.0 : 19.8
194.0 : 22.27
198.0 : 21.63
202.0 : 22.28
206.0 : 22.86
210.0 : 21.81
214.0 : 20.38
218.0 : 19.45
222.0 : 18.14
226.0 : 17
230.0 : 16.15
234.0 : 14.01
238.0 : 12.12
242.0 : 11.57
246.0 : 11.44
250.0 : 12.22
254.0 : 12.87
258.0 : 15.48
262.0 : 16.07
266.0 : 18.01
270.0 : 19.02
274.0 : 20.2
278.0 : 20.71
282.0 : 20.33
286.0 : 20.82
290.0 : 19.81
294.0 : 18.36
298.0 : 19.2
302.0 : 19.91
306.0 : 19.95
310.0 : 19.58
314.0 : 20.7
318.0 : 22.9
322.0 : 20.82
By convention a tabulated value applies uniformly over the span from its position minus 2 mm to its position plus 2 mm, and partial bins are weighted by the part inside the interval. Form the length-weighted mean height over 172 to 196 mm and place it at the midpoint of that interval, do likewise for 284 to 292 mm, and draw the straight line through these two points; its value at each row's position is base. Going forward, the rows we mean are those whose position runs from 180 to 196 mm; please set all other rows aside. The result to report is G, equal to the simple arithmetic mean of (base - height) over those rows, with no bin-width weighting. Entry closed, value -1.6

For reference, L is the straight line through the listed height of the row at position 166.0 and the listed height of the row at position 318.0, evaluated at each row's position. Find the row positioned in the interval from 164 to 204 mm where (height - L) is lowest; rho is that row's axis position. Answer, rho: 178.0 mm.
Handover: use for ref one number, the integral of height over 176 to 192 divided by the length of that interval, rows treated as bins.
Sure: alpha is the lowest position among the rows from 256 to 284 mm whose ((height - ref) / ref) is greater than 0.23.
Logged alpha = 274.0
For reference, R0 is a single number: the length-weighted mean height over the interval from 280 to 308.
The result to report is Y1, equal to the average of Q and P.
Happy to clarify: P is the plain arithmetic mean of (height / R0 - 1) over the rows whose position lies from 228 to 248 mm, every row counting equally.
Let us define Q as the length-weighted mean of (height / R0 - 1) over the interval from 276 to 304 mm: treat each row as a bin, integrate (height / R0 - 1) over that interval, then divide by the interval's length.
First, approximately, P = -0.34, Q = 0.01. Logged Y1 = -0.17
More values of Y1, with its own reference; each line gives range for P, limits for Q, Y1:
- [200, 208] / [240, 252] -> -0.13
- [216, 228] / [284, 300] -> -0.05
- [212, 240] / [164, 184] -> -0.17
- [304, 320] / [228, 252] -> -0.15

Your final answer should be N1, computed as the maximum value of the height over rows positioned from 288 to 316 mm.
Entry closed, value 20.7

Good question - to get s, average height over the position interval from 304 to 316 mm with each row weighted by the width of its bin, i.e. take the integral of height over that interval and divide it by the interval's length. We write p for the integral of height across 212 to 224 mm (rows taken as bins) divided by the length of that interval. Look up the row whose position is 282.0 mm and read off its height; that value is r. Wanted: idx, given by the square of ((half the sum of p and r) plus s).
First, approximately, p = 19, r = 20.33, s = 20.1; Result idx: 1592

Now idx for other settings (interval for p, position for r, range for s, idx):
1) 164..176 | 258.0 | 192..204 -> 1495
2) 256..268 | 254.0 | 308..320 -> 1278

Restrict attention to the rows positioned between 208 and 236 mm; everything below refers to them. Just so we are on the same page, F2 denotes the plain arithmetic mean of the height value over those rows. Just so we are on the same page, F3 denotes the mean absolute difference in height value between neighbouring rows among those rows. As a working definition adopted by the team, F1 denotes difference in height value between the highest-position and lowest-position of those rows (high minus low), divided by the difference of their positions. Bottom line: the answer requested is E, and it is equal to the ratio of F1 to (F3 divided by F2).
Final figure -4.5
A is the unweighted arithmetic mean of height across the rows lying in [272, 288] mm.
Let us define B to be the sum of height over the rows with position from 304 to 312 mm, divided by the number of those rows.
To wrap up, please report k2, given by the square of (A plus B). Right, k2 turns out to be 1622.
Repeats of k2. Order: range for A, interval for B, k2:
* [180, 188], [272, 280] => 1337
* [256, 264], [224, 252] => 857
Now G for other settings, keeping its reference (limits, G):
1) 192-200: -4.7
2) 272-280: -0.5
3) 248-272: 3.8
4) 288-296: 1.4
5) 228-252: 5.8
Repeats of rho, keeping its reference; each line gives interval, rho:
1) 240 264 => 246.0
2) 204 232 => 230.0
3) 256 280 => 258.0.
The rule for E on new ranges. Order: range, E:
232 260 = 0.7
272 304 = -0.3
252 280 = 4.4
